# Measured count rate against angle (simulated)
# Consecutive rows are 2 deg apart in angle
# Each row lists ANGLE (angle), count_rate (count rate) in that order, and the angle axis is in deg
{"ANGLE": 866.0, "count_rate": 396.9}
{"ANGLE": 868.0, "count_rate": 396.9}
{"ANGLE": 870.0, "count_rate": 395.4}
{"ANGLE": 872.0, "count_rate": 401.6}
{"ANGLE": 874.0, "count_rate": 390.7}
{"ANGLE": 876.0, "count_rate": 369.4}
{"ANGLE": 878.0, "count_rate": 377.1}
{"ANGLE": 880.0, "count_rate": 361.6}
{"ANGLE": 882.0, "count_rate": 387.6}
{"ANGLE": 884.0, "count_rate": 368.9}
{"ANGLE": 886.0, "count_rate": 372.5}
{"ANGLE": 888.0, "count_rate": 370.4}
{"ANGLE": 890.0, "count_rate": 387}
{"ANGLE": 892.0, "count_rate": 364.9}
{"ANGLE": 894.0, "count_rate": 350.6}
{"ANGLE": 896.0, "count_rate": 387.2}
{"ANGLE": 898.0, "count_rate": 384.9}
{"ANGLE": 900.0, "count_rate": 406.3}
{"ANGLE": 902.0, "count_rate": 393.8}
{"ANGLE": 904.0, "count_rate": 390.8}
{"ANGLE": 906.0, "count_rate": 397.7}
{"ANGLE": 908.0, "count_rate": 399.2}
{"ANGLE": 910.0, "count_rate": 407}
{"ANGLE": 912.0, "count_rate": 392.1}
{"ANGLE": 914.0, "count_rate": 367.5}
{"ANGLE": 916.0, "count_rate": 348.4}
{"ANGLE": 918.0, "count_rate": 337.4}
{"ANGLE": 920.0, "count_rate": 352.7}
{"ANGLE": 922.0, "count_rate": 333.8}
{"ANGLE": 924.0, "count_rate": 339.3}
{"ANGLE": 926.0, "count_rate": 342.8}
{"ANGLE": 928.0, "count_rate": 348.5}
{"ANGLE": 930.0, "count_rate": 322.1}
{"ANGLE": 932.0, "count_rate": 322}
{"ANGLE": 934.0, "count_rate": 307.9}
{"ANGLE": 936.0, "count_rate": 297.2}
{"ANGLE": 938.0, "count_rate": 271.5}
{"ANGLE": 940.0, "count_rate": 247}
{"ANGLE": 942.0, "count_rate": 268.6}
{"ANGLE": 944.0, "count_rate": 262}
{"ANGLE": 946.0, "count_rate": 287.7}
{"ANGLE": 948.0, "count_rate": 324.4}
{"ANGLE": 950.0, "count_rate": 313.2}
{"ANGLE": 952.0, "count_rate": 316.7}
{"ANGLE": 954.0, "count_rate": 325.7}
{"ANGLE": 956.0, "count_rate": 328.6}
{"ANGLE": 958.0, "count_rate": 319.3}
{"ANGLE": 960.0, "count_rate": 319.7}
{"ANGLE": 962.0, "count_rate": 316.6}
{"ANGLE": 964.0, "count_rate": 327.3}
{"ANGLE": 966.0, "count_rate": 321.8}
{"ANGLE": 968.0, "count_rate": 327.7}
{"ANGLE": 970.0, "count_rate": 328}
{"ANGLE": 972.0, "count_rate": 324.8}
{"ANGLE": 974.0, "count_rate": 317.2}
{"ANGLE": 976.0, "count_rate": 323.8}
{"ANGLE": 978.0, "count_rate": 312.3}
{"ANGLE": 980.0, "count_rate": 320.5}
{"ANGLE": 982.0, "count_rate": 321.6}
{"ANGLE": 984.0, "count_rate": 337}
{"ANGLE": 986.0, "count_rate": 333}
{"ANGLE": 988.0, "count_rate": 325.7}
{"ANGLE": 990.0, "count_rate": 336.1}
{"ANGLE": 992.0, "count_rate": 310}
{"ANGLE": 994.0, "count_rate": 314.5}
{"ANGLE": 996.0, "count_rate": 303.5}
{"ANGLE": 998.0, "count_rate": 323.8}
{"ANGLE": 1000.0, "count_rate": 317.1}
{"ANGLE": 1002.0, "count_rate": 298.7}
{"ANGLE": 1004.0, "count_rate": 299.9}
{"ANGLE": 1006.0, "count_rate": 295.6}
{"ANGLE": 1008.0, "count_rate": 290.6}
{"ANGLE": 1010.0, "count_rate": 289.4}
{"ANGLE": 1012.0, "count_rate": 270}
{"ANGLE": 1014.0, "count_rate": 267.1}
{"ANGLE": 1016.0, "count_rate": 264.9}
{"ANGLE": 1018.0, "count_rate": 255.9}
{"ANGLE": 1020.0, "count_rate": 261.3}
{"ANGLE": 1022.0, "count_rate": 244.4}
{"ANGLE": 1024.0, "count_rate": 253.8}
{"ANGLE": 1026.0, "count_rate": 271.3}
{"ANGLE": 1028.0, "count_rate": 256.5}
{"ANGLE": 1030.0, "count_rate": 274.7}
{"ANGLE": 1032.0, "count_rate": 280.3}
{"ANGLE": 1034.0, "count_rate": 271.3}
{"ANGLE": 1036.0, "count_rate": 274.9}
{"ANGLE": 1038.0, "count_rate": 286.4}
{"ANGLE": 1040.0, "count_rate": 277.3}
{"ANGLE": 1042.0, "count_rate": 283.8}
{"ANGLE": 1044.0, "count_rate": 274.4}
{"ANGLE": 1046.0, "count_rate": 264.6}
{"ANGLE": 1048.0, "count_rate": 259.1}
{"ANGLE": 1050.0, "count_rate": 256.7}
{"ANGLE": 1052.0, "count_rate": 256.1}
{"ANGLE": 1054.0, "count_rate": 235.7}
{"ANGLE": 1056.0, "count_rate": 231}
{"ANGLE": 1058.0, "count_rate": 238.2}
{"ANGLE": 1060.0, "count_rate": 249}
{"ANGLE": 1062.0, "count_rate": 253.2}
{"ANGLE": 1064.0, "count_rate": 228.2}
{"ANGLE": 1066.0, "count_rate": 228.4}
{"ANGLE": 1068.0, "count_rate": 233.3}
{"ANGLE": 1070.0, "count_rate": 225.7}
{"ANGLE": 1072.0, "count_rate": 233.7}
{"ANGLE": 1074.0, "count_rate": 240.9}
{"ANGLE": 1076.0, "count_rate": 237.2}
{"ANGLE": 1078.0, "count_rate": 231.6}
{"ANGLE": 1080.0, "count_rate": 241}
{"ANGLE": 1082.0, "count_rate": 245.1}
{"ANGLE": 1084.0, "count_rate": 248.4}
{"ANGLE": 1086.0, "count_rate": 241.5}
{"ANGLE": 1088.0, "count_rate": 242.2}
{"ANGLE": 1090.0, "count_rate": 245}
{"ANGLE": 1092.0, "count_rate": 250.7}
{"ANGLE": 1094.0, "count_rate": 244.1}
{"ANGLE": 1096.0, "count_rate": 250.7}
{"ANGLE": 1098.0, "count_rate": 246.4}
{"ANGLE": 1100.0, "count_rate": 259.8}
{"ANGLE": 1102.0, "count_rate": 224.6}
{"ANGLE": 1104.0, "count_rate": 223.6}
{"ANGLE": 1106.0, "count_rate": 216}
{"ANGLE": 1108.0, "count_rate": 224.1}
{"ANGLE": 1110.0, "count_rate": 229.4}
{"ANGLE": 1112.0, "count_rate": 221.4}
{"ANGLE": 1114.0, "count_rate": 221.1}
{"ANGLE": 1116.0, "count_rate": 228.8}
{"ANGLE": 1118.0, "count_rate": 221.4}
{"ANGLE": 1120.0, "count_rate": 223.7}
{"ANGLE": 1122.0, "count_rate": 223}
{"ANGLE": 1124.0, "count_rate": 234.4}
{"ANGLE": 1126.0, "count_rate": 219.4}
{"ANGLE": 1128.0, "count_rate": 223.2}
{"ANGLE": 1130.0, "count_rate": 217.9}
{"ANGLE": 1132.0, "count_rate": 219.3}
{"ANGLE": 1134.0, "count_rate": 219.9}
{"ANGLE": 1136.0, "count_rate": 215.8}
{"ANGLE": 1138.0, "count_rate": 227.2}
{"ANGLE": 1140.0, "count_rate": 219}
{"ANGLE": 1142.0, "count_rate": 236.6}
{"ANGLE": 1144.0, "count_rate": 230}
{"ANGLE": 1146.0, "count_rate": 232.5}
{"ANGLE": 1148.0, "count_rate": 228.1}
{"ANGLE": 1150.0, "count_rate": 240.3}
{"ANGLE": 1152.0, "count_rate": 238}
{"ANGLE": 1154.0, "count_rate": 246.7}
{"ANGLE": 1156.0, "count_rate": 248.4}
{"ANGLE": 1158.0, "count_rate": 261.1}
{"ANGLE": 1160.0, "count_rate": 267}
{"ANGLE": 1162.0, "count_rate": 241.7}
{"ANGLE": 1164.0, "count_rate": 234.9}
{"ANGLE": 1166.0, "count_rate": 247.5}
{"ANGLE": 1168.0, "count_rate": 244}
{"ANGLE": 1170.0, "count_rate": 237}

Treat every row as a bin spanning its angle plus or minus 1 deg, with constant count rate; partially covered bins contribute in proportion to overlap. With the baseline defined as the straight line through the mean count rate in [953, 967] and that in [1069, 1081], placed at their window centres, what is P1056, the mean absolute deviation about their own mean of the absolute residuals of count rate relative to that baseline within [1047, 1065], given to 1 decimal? 5.2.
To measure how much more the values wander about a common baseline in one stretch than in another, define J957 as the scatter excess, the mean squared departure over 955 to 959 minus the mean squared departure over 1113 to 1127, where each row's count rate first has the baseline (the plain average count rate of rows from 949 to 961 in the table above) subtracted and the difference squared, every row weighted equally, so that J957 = -9205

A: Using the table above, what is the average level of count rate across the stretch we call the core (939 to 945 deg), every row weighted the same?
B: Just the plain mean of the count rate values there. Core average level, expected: 259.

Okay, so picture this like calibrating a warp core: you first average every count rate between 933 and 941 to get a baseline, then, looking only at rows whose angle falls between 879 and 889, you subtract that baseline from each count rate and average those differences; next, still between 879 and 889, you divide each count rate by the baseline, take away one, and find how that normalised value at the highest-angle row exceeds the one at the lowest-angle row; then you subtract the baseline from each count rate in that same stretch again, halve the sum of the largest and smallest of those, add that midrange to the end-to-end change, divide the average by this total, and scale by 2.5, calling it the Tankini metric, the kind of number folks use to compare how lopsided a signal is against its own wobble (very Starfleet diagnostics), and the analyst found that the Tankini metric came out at 2.4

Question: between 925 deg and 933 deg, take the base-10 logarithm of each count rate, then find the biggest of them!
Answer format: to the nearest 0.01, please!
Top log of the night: 2.54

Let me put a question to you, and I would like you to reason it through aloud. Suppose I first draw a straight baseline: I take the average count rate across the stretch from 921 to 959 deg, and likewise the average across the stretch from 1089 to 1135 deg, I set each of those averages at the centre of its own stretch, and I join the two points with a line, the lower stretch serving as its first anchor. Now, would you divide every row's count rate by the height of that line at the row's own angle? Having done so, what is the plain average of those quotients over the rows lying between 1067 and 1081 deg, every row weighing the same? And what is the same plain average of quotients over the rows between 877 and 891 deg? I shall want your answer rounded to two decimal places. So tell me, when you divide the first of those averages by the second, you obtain 0.85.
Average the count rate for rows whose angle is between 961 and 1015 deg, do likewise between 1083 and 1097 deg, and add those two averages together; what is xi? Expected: 559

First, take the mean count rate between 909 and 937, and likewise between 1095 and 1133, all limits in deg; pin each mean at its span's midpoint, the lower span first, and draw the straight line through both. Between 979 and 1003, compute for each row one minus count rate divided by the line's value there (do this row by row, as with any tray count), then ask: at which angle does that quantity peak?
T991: 1002.0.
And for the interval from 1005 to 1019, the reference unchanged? 1018.0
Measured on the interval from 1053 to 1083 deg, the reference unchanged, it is 1056.0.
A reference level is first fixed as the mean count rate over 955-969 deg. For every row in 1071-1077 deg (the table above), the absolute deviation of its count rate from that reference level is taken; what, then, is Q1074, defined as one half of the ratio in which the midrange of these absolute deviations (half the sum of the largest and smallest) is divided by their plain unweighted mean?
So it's 0.500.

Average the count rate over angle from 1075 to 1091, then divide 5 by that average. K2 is 0.0207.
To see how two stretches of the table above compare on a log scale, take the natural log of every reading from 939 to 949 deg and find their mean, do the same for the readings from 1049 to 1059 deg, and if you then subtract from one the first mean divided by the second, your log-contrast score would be -0.023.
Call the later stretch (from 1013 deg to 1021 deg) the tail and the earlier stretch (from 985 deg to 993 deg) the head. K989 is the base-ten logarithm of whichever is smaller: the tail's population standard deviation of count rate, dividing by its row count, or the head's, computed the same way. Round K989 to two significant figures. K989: 0.63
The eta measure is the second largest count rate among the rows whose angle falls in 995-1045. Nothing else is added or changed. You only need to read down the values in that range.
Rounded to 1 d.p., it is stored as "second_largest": 317.1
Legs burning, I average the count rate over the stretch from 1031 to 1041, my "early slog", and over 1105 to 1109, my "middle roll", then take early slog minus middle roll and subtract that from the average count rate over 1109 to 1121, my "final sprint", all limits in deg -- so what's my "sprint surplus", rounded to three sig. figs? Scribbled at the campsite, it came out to 166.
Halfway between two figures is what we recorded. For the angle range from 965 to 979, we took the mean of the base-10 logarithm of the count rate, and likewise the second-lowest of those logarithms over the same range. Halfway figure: 2.50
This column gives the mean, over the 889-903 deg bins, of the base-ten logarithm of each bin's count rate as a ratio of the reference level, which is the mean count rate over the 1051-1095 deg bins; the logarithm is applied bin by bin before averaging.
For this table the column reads 0.20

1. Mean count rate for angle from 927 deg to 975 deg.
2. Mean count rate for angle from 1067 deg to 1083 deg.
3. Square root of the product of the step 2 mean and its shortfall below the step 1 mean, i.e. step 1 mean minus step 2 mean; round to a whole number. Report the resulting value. 132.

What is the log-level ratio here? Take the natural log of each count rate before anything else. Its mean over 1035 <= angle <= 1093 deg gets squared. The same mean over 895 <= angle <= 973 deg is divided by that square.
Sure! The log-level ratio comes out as 0.191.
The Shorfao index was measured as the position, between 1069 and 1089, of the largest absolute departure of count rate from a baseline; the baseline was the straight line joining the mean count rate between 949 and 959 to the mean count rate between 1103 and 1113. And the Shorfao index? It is 1070.0 deg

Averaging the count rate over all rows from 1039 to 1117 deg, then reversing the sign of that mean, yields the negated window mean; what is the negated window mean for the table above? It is -242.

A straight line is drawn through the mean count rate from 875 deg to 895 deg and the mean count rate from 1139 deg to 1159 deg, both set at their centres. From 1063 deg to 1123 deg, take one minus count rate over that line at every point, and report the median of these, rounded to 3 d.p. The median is 0.122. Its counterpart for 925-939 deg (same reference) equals 0.075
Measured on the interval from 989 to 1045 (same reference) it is 0.058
